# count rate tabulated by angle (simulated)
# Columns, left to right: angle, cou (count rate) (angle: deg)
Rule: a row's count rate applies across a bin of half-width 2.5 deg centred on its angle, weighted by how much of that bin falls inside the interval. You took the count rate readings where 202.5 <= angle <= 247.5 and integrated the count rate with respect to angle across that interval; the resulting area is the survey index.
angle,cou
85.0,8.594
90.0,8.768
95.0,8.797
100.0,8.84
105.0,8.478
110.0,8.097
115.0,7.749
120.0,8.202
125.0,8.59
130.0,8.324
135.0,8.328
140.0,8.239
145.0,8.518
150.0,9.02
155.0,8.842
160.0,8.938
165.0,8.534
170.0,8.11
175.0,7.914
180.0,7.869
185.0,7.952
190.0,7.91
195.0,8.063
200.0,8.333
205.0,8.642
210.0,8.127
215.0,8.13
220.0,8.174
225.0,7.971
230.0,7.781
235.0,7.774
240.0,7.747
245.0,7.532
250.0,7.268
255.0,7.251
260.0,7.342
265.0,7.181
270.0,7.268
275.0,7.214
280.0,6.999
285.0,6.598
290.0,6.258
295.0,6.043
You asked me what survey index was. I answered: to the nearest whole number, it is 359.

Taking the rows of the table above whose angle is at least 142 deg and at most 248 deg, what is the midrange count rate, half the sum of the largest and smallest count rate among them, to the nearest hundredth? 8.28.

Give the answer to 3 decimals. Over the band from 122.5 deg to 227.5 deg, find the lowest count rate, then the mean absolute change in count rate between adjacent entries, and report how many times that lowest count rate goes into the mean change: 0.026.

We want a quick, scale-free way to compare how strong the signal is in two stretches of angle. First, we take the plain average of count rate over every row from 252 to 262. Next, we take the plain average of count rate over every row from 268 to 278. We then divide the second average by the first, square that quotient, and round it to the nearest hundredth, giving 0.98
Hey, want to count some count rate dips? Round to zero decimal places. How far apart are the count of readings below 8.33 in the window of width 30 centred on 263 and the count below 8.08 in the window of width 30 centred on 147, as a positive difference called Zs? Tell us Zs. 6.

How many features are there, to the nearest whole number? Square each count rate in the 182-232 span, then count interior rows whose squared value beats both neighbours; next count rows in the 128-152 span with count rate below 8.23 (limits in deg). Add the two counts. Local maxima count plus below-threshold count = 2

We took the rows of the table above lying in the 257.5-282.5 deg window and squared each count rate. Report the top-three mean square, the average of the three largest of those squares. 53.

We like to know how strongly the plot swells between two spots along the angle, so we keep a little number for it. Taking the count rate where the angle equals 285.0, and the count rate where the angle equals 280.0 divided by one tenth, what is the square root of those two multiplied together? 21.5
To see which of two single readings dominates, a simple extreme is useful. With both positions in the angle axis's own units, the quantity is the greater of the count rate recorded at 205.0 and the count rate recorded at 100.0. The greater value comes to 8.8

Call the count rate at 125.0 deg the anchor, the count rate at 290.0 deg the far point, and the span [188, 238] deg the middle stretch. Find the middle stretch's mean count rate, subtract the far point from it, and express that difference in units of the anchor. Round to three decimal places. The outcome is 0.213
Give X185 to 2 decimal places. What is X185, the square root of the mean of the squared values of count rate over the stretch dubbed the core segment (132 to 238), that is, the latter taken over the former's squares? 8.25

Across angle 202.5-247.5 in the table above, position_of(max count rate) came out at 205.0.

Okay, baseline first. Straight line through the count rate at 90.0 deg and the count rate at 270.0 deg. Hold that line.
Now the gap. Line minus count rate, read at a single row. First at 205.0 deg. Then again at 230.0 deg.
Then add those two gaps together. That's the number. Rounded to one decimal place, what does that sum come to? -1.0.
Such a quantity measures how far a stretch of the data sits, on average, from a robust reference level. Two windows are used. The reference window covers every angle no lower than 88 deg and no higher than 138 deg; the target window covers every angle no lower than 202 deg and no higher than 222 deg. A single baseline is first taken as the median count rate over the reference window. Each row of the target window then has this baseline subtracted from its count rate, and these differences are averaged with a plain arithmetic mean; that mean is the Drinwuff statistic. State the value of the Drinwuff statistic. -0.1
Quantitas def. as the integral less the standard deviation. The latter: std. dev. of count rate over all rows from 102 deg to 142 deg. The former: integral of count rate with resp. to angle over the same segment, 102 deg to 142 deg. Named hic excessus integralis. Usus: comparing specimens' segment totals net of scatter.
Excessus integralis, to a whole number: 330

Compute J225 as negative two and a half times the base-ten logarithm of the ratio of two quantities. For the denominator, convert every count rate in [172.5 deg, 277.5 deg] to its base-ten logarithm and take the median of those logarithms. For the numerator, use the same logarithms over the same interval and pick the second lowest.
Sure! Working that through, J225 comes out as 0.047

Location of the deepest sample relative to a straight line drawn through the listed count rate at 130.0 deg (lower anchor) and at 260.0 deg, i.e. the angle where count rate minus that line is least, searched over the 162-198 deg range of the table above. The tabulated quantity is 180.0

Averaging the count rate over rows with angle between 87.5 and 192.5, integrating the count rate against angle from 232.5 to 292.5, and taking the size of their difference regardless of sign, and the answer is 424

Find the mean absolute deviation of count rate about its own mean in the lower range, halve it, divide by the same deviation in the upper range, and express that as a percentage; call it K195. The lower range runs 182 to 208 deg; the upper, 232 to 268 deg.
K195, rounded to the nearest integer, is 59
